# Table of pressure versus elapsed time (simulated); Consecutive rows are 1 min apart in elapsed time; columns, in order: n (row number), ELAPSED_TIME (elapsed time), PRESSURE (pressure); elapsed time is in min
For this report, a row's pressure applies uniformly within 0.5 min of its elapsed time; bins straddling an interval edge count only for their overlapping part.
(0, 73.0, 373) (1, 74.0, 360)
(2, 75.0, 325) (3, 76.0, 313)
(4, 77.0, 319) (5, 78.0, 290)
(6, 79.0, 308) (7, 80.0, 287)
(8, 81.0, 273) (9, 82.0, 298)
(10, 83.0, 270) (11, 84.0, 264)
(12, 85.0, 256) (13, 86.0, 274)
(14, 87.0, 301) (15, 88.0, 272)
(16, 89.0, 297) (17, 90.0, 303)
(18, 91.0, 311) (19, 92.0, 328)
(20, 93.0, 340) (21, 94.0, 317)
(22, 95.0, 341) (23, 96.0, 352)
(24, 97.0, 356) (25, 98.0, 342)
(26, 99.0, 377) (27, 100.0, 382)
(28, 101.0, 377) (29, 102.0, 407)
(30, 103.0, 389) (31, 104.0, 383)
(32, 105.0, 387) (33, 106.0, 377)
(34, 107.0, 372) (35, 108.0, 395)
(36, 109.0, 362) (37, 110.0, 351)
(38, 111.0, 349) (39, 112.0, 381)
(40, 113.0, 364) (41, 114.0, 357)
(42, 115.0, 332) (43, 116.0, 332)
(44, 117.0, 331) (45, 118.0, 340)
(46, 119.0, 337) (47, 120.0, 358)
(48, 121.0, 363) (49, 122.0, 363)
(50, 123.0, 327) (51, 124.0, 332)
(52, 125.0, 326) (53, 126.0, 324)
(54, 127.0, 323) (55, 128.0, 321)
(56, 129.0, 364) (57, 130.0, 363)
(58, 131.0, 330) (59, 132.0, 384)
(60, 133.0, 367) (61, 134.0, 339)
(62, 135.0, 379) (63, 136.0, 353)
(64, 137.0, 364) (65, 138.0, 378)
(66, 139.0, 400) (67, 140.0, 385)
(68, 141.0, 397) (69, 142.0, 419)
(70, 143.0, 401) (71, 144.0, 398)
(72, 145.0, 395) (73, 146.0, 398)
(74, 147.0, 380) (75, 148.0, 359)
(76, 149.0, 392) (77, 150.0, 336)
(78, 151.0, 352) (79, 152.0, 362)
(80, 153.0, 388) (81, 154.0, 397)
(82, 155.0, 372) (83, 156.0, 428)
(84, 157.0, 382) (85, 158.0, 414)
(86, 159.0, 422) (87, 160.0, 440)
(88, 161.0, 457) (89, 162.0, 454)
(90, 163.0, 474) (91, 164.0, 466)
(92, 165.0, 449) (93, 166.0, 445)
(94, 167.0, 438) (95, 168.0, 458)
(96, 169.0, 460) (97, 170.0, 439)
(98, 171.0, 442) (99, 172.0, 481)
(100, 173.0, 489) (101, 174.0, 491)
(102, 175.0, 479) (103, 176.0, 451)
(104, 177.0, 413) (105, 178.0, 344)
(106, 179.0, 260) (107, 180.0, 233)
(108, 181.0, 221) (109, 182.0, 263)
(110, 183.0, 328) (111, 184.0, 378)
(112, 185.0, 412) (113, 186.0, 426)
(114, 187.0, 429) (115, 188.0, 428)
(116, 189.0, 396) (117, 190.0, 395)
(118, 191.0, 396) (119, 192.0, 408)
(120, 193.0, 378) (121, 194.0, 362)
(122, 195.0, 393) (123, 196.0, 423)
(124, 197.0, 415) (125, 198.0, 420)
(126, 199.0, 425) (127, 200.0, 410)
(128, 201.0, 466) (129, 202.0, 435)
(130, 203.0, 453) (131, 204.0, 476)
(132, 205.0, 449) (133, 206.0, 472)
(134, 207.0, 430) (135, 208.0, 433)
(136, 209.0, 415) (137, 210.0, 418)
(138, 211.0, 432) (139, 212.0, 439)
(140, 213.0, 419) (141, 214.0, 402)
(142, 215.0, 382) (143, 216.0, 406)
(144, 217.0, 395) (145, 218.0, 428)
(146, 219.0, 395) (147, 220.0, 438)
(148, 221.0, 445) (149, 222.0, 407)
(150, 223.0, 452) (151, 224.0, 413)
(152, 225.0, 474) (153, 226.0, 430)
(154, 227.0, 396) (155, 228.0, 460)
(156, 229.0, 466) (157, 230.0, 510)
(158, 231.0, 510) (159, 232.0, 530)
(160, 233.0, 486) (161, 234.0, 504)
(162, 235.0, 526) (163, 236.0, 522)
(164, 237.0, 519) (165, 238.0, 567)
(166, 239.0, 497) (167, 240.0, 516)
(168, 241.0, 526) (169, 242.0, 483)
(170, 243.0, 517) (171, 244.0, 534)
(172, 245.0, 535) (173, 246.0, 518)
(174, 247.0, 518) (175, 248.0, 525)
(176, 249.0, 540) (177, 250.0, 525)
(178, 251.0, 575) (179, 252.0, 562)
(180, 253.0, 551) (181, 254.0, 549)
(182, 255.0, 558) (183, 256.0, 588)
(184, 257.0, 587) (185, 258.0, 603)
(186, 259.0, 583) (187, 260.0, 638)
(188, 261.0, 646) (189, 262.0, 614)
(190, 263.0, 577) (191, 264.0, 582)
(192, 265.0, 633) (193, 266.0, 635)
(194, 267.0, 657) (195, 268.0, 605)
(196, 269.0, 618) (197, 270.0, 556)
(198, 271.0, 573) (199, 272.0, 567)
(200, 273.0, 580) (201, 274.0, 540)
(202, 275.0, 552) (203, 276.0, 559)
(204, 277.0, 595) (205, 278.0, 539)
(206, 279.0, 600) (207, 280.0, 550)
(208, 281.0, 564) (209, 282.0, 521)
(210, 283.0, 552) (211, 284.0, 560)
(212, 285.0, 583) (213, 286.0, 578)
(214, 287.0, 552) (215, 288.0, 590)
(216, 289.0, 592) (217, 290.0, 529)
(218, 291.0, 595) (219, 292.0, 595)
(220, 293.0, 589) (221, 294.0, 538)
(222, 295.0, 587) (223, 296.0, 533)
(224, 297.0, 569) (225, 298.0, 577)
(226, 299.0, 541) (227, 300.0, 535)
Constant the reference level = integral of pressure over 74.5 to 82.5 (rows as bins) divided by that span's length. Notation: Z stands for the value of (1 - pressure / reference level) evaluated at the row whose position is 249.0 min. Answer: -0.8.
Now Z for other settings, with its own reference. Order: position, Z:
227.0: -0.3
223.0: -0.5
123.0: -0.1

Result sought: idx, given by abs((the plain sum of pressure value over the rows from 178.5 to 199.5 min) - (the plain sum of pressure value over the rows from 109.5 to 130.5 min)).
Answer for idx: 551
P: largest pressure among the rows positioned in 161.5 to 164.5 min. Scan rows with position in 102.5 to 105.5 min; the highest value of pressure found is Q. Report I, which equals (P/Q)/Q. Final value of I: 0.0031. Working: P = 474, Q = 389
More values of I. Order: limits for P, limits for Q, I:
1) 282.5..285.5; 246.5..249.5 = 0.0020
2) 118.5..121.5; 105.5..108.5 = 0.0023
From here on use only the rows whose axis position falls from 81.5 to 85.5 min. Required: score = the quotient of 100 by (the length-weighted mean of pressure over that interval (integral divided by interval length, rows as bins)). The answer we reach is 0.37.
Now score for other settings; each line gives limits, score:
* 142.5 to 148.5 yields 0.26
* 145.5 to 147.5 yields 0.26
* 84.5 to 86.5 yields 0.38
